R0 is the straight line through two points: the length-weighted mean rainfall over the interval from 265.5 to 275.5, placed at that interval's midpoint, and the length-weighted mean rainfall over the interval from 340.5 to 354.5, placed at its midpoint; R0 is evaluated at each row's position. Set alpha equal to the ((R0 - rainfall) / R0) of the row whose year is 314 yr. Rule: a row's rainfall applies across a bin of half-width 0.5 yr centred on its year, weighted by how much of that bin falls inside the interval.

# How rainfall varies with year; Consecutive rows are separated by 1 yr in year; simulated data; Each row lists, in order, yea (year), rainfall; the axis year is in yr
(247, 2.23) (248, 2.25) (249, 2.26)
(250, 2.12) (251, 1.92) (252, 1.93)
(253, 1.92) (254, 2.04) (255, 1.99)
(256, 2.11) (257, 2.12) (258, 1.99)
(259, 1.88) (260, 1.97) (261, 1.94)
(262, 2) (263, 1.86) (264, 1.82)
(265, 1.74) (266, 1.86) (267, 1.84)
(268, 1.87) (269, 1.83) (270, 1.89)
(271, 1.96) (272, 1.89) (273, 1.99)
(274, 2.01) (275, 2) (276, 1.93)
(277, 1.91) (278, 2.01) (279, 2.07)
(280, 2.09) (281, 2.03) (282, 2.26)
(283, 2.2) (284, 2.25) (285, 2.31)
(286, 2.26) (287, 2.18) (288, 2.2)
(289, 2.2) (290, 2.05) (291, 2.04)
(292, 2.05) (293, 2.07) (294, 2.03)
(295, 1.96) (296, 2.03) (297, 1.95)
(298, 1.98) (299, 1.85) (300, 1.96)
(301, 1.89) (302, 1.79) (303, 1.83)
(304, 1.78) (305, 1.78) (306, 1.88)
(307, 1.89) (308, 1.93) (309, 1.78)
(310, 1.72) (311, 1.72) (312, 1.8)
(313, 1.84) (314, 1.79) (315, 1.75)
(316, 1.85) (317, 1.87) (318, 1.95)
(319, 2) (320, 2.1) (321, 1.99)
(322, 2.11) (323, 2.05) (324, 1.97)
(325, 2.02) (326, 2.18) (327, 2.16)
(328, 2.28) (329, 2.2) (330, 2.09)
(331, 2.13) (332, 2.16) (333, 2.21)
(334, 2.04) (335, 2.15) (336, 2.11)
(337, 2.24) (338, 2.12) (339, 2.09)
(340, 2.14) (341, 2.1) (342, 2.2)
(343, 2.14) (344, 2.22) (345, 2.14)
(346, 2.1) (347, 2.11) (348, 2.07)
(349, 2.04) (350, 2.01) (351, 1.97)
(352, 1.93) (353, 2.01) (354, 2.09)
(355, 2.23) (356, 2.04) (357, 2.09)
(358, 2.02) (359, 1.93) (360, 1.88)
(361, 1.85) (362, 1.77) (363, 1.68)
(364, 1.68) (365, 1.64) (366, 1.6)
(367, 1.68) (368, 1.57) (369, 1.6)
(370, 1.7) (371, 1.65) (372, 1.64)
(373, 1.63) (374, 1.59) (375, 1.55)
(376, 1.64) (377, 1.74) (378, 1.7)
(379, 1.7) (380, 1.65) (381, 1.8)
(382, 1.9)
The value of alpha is 0.11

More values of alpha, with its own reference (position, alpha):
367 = 0.21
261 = -0.02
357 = 0.01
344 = -0.07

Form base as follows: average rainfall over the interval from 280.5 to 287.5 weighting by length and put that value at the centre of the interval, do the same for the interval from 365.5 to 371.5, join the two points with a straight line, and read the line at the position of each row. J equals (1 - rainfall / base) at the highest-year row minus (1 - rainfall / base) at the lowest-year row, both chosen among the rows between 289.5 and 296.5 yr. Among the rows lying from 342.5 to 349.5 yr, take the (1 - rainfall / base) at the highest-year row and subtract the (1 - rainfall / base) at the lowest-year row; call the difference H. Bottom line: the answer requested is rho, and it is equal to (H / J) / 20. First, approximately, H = 0.03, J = -0.01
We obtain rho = -0.16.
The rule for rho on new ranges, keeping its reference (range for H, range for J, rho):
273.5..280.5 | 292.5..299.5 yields -0.03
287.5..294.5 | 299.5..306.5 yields 0.15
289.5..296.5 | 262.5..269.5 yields 0.41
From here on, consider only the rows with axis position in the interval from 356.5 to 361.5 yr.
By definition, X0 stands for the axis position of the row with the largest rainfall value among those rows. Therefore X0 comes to 357 yr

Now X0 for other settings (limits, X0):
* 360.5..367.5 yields 361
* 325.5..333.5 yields 328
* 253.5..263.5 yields 257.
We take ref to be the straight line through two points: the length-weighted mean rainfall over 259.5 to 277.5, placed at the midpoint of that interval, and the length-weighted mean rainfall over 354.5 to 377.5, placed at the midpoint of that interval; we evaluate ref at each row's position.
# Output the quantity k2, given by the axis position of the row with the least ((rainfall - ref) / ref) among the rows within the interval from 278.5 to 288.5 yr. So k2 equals 281 yr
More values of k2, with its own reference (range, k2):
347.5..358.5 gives 352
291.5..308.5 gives 304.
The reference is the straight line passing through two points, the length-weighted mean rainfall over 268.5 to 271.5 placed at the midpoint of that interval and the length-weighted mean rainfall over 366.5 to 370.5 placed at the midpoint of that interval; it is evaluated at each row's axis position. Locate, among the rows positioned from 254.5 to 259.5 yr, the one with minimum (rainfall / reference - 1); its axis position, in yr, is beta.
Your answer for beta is 259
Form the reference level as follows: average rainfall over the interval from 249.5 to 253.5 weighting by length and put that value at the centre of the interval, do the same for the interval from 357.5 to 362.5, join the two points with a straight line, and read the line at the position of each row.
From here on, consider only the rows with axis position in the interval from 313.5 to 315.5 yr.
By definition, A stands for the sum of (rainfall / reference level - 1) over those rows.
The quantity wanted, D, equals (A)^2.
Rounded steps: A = -0.16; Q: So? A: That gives 0.026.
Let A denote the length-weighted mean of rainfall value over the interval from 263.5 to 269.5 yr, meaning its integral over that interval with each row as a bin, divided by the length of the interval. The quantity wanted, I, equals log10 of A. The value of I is 0.262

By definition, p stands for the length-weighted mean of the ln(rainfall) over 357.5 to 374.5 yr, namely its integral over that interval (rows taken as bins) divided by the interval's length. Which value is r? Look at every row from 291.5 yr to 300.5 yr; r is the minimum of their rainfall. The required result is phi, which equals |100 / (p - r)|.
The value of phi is 76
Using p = 0.535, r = 1.85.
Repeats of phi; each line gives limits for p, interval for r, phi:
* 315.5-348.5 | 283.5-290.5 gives 76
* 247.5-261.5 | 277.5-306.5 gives 93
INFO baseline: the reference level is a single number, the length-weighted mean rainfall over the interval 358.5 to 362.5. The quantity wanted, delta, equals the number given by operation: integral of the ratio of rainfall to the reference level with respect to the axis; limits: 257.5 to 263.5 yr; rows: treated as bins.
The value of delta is 6.3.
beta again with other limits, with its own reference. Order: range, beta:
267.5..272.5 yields 269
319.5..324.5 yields 324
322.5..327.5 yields 324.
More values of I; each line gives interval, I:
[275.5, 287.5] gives 0.327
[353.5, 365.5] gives 0.281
